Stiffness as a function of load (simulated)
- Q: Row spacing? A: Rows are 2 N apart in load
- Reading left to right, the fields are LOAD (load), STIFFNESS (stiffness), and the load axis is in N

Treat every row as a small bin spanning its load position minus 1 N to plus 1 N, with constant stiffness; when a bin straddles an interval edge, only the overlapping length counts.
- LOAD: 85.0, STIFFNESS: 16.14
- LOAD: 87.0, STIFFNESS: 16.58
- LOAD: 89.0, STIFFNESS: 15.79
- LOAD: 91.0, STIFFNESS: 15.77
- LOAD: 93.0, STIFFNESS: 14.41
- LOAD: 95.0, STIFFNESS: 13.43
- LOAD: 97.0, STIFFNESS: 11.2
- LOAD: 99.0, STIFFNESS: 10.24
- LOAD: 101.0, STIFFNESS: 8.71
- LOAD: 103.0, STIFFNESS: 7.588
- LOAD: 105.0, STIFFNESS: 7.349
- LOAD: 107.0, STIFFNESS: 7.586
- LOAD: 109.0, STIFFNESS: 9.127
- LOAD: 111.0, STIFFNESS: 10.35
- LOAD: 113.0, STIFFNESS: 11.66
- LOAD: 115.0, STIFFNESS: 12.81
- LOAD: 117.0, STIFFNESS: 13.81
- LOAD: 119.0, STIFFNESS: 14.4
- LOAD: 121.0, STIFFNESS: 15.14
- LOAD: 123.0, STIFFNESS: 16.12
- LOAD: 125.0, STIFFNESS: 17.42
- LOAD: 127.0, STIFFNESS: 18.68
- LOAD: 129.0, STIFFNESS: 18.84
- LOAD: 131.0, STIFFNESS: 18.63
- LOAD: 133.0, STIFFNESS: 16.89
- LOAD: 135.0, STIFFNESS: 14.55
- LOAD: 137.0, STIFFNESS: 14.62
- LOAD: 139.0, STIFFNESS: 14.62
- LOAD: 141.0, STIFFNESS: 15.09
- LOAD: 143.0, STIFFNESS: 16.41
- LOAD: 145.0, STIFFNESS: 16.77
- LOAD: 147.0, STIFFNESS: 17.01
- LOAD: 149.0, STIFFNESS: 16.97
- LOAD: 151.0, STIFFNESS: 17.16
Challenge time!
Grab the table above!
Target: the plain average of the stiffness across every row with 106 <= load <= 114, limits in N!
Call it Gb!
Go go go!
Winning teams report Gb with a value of 10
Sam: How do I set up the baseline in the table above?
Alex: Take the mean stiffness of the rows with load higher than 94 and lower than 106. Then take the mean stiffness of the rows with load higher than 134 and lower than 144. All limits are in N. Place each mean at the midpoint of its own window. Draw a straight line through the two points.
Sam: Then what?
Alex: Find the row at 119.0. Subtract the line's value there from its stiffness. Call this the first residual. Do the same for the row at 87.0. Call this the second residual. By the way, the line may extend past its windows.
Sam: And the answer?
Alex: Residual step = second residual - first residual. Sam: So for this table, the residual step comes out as 7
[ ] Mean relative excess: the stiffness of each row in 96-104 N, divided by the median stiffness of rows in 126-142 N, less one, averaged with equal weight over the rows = -0.41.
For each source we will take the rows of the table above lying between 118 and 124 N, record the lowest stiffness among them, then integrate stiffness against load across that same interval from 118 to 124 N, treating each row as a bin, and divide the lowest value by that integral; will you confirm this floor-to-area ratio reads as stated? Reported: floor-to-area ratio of 0.16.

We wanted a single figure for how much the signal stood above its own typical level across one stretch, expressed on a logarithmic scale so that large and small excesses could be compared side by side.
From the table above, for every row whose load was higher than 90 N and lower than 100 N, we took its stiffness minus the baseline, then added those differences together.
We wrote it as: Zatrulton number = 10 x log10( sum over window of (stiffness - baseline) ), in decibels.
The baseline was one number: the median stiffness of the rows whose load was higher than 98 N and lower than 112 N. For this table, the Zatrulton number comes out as 13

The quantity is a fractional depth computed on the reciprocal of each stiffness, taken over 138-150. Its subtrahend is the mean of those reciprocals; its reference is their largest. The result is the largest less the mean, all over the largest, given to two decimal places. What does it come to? 0.09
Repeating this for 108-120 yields 0.22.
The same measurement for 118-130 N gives 0.13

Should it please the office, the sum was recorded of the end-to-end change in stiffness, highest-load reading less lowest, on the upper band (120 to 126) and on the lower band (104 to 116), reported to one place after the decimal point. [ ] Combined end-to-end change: 7.7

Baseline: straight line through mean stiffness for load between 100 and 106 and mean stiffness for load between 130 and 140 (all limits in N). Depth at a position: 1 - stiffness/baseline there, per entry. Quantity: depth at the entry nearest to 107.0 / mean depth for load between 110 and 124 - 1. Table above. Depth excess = -1.8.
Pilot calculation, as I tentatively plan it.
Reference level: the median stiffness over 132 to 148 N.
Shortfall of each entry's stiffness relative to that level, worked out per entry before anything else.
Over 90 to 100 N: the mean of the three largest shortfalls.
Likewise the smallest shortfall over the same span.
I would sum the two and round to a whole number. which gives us 4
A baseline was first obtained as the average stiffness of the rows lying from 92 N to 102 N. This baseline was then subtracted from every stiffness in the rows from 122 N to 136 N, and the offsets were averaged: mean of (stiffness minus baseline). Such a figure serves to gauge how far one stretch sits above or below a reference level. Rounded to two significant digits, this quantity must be 5.7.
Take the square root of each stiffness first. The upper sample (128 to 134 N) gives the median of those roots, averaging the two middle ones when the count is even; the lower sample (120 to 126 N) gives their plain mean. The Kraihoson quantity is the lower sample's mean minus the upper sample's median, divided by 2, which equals -0.14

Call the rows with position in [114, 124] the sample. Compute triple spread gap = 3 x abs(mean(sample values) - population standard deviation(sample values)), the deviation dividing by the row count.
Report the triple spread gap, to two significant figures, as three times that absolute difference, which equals 40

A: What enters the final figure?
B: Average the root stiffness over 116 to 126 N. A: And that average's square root 1.98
